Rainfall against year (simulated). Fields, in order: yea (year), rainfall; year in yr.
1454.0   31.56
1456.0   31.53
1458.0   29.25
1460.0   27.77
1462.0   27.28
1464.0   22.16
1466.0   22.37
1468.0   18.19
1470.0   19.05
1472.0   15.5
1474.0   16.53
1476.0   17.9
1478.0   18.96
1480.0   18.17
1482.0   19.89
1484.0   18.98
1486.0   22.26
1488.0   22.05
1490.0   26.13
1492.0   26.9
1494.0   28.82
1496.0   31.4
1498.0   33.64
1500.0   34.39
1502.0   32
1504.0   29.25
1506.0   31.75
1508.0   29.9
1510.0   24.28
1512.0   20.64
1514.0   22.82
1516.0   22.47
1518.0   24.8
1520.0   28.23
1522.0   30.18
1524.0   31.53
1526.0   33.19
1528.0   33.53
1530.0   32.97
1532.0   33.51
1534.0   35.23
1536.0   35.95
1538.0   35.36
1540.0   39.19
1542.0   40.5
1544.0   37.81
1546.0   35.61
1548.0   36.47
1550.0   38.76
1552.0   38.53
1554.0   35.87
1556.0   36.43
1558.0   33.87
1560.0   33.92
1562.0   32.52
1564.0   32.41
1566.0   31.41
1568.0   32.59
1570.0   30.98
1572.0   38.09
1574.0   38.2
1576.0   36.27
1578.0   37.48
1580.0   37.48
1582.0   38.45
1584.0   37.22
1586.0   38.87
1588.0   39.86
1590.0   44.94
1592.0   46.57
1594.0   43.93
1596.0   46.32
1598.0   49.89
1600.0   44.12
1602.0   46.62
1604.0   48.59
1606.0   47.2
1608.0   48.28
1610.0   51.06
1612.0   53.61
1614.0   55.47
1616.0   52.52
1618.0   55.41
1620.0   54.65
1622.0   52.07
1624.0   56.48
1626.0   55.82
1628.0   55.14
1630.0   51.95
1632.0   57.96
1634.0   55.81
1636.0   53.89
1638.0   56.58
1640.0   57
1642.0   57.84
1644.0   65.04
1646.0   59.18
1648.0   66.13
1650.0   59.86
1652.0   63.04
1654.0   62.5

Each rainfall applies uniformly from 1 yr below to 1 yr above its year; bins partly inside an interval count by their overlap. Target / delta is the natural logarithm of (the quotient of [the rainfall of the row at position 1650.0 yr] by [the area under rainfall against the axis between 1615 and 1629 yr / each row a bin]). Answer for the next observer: -2.55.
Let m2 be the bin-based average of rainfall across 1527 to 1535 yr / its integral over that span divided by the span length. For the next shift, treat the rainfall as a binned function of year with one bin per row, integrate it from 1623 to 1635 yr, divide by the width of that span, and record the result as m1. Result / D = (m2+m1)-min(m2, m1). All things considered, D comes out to 56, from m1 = 56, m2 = 34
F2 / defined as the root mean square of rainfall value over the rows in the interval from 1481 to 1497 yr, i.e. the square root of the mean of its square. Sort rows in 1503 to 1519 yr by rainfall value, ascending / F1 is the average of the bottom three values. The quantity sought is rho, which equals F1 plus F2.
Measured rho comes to 47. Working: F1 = 22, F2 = 25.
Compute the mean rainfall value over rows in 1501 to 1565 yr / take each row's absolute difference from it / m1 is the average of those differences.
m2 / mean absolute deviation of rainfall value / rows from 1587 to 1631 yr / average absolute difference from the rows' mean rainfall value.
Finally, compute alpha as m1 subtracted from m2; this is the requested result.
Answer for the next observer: 0.1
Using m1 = 3.9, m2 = 4.0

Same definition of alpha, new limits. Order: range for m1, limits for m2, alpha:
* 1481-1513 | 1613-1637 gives -2.9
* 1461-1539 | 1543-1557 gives -4.4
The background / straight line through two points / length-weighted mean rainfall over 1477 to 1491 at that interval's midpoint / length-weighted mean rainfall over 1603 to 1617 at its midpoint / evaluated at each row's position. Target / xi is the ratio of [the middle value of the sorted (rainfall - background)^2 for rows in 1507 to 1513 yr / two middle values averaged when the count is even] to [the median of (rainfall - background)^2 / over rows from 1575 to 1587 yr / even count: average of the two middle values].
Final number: 0.26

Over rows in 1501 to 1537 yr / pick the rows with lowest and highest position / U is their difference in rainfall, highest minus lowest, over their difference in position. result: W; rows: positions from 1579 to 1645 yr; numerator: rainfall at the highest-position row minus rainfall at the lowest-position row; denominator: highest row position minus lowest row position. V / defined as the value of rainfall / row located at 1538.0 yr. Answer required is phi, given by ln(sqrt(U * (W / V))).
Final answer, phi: -3.28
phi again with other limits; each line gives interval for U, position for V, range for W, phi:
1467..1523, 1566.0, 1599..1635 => -3.01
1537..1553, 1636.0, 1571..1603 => -3.36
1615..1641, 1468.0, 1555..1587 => -3.54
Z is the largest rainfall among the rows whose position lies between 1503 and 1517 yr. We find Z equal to 31.75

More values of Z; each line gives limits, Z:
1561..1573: 38.09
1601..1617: 55.47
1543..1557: 38.76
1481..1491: 26.13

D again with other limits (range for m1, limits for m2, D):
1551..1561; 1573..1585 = 38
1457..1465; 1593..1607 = 47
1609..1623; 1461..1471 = 54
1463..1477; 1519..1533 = 32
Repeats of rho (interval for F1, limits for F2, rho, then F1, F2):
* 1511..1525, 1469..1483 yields 40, 22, 18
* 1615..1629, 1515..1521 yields 78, 53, 25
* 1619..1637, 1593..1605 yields 99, 53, 47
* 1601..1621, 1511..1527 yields 74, 47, 27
